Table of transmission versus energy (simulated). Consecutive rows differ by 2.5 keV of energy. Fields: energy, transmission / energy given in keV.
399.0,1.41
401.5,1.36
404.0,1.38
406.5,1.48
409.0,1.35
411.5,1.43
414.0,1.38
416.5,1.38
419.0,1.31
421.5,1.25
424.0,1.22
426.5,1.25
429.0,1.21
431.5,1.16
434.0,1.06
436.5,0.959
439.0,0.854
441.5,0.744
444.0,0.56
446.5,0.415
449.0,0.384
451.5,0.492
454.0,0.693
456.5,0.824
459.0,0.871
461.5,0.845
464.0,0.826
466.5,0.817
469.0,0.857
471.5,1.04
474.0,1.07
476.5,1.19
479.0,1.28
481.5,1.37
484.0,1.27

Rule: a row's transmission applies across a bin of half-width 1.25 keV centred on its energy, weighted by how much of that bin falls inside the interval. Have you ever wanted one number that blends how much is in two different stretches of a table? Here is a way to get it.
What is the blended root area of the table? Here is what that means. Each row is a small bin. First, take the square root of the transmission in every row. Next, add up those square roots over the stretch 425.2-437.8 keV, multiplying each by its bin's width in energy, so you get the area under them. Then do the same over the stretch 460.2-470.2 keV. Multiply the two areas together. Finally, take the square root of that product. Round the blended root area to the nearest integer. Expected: 11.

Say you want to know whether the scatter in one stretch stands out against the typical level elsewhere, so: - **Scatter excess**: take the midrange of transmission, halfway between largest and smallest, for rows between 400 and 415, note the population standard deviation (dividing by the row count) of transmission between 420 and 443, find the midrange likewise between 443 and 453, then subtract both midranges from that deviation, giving -1.71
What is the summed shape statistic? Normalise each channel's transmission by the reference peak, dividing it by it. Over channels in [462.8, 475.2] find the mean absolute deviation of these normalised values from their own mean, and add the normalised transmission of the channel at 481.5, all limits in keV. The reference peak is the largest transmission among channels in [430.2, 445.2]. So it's 1.27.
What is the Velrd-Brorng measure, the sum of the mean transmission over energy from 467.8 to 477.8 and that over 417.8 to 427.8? 2.3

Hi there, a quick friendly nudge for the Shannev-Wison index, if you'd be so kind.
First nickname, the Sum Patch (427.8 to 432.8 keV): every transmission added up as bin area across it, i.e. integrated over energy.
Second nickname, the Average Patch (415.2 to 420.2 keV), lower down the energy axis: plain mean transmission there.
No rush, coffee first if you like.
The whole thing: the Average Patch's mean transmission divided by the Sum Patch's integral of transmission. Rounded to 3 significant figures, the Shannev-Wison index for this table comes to 0.227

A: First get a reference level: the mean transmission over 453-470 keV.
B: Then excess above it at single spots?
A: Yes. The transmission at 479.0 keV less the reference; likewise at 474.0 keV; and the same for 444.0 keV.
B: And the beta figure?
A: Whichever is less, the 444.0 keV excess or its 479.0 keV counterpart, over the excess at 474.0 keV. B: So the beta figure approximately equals -1.0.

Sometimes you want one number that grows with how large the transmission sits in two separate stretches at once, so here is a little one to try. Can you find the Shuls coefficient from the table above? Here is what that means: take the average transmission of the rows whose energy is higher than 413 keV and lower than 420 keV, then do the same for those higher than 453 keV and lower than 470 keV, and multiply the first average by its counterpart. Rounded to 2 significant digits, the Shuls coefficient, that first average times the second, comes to 1.1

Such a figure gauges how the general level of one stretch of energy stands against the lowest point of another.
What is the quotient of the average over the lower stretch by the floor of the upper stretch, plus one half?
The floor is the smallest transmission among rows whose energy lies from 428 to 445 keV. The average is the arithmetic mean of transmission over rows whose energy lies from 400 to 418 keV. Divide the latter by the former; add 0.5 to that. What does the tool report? 3.0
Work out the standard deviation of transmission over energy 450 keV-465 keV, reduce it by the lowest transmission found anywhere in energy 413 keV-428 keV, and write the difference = -1.1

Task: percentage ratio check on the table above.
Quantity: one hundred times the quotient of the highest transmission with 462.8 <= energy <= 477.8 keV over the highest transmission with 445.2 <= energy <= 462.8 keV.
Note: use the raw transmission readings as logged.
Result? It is 137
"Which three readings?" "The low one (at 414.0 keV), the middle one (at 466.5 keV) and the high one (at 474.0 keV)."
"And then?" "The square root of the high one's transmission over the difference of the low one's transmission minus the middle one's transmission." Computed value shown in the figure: 1.4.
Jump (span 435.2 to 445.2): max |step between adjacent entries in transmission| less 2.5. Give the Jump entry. -2.32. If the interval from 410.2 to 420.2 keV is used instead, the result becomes -2.43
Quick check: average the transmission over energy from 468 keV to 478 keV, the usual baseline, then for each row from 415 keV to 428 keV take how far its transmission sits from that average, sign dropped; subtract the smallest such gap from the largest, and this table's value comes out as 0.16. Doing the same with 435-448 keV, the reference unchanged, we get 0.54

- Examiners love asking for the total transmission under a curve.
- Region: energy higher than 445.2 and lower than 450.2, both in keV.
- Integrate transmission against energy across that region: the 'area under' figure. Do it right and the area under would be 2.0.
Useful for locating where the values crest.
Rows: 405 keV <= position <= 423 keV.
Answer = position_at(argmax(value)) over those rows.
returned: 406.5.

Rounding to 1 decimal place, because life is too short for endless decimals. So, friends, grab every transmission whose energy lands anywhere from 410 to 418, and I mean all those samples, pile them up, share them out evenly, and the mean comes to 1.4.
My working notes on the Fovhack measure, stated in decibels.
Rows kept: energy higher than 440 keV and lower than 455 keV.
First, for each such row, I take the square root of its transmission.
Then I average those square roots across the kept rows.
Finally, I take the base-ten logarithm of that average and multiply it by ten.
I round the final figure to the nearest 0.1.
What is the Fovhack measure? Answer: -1.3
